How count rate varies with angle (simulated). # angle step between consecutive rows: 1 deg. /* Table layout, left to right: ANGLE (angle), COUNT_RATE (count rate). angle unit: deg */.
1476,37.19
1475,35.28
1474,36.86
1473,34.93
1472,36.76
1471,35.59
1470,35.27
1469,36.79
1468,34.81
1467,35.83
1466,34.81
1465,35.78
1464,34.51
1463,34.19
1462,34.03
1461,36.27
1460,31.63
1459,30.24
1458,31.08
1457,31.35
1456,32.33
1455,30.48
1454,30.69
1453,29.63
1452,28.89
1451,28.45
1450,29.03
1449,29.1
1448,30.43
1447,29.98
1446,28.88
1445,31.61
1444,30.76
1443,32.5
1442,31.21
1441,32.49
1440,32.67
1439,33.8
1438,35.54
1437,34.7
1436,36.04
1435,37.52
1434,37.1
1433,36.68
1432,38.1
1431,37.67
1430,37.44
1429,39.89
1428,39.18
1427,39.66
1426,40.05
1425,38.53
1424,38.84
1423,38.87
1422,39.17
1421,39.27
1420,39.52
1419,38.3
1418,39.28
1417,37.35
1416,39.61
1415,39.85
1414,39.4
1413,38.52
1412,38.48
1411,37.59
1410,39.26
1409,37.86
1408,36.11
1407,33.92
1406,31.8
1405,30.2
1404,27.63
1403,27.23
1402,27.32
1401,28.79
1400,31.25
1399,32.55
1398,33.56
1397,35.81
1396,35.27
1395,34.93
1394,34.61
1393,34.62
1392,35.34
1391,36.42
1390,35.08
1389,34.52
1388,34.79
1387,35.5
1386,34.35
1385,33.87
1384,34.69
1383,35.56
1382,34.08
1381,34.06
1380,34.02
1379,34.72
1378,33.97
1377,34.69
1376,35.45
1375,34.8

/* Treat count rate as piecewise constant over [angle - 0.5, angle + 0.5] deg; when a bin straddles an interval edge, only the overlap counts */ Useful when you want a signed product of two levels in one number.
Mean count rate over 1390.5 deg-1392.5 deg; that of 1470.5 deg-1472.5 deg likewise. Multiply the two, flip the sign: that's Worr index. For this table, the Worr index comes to -1298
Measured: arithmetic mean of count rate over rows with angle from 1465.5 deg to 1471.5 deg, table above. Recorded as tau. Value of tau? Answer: 35.5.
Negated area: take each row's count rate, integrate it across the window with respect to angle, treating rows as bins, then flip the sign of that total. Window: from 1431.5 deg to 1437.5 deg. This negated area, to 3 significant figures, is -220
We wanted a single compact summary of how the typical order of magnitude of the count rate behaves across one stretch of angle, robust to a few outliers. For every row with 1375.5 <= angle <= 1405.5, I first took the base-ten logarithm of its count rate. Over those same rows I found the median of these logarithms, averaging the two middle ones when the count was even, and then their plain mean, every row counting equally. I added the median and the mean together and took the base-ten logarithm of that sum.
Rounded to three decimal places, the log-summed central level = 0.486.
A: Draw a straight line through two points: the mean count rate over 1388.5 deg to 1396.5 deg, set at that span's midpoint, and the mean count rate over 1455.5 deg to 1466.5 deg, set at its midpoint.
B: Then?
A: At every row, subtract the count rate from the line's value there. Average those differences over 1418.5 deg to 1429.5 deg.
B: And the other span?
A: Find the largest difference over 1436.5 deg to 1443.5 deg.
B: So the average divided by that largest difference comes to -1.9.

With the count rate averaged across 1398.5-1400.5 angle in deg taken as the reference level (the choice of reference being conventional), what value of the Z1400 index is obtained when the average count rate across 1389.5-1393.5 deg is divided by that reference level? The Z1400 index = 1.11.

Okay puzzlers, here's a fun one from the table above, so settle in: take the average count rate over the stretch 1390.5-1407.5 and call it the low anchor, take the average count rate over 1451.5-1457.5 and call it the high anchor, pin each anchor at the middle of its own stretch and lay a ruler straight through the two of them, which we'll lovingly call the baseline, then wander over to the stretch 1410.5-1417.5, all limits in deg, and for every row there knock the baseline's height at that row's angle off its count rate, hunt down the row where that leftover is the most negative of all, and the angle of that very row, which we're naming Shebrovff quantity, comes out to 1417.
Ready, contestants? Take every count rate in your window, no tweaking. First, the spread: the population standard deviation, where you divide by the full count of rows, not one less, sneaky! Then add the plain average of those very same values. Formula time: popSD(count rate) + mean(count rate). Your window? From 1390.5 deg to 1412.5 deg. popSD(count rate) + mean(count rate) 37.2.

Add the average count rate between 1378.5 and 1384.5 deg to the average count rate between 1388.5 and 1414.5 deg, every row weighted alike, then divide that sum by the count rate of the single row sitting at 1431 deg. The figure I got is 1.82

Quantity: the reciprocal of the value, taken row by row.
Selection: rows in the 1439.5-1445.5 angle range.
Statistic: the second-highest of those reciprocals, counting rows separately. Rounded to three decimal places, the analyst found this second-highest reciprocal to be 0.032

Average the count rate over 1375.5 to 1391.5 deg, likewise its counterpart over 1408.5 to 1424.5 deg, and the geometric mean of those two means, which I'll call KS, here 36.7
